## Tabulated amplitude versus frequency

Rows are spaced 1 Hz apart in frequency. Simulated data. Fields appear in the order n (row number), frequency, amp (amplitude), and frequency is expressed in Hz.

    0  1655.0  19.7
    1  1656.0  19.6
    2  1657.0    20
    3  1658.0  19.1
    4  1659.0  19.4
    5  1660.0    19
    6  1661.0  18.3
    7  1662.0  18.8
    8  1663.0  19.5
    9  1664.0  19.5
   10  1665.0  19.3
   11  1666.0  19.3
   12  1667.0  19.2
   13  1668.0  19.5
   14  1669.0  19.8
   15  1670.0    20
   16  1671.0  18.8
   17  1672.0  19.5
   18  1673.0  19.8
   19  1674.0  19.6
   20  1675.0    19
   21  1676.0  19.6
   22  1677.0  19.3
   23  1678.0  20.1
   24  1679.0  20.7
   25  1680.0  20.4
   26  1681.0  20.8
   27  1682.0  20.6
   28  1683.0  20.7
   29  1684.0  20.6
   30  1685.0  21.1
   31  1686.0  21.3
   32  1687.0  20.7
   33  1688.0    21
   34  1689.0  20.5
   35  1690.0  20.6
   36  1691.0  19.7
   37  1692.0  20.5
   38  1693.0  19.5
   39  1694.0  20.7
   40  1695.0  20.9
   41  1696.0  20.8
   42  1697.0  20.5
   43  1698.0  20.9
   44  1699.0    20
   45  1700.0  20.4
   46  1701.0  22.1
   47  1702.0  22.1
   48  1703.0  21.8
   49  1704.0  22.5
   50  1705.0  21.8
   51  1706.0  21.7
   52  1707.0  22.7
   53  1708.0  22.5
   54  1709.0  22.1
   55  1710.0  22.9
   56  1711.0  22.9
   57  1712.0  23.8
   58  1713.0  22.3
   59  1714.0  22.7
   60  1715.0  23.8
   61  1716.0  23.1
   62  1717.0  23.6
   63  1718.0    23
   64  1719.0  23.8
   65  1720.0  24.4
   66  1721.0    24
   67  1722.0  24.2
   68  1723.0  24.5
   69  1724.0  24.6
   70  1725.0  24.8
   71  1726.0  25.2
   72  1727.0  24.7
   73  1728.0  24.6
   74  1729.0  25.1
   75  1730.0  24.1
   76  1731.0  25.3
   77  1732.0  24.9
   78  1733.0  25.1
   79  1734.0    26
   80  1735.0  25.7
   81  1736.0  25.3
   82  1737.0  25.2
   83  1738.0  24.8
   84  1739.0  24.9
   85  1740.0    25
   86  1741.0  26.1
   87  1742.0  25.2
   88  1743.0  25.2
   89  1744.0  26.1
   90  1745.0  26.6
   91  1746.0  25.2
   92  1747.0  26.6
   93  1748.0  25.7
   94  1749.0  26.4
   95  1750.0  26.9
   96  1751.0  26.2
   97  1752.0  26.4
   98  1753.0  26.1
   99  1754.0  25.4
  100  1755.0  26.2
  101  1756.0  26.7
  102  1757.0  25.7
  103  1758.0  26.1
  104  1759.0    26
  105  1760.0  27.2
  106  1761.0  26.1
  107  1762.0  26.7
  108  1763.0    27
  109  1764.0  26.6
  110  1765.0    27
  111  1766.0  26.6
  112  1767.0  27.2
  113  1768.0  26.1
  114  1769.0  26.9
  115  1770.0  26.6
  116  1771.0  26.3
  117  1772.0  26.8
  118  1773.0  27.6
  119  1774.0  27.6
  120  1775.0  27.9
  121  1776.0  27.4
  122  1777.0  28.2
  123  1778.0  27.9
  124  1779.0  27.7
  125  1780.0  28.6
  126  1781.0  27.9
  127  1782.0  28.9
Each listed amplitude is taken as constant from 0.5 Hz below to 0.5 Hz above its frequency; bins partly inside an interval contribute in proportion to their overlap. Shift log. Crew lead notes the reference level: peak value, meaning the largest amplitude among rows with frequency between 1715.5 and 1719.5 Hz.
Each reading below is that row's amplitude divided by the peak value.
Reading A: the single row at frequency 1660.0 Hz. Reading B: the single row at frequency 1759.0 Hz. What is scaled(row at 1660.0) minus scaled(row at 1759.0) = -0.29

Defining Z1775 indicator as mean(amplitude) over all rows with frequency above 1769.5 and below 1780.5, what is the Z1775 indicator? 27.5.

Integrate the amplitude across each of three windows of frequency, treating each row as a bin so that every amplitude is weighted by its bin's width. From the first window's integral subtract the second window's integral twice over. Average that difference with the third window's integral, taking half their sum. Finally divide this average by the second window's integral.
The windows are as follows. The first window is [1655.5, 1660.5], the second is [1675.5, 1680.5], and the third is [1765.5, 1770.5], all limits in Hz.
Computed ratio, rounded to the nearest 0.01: 0.15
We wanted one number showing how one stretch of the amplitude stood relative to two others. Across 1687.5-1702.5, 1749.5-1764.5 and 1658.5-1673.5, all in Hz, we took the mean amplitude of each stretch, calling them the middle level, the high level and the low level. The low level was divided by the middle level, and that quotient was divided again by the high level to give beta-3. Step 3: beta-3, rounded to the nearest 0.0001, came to 0.0354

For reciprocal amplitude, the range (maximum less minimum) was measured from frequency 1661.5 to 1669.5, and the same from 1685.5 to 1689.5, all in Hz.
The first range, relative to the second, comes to 1.47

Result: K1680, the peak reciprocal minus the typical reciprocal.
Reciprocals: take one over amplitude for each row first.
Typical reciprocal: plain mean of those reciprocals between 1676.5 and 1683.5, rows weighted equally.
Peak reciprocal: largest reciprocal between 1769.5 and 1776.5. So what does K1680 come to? -0.011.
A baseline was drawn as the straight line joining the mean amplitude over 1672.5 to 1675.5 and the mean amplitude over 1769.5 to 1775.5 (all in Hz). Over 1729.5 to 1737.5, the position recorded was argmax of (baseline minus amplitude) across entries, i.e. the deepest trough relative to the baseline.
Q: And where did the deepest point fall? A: 1730.0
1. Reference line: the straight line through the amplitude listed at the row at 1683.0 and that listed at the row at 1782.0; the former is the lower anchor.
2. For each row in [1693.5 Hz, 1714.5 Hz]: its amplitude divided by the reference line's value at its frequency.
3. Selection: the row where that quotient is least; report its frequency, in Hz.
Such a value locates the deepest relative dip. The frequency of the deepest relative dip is 1699.0 Hz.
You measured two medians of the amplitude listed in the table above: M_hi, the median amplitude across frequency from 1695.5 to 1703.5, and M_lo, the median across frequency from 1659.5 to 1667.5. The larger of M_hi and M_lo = 21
